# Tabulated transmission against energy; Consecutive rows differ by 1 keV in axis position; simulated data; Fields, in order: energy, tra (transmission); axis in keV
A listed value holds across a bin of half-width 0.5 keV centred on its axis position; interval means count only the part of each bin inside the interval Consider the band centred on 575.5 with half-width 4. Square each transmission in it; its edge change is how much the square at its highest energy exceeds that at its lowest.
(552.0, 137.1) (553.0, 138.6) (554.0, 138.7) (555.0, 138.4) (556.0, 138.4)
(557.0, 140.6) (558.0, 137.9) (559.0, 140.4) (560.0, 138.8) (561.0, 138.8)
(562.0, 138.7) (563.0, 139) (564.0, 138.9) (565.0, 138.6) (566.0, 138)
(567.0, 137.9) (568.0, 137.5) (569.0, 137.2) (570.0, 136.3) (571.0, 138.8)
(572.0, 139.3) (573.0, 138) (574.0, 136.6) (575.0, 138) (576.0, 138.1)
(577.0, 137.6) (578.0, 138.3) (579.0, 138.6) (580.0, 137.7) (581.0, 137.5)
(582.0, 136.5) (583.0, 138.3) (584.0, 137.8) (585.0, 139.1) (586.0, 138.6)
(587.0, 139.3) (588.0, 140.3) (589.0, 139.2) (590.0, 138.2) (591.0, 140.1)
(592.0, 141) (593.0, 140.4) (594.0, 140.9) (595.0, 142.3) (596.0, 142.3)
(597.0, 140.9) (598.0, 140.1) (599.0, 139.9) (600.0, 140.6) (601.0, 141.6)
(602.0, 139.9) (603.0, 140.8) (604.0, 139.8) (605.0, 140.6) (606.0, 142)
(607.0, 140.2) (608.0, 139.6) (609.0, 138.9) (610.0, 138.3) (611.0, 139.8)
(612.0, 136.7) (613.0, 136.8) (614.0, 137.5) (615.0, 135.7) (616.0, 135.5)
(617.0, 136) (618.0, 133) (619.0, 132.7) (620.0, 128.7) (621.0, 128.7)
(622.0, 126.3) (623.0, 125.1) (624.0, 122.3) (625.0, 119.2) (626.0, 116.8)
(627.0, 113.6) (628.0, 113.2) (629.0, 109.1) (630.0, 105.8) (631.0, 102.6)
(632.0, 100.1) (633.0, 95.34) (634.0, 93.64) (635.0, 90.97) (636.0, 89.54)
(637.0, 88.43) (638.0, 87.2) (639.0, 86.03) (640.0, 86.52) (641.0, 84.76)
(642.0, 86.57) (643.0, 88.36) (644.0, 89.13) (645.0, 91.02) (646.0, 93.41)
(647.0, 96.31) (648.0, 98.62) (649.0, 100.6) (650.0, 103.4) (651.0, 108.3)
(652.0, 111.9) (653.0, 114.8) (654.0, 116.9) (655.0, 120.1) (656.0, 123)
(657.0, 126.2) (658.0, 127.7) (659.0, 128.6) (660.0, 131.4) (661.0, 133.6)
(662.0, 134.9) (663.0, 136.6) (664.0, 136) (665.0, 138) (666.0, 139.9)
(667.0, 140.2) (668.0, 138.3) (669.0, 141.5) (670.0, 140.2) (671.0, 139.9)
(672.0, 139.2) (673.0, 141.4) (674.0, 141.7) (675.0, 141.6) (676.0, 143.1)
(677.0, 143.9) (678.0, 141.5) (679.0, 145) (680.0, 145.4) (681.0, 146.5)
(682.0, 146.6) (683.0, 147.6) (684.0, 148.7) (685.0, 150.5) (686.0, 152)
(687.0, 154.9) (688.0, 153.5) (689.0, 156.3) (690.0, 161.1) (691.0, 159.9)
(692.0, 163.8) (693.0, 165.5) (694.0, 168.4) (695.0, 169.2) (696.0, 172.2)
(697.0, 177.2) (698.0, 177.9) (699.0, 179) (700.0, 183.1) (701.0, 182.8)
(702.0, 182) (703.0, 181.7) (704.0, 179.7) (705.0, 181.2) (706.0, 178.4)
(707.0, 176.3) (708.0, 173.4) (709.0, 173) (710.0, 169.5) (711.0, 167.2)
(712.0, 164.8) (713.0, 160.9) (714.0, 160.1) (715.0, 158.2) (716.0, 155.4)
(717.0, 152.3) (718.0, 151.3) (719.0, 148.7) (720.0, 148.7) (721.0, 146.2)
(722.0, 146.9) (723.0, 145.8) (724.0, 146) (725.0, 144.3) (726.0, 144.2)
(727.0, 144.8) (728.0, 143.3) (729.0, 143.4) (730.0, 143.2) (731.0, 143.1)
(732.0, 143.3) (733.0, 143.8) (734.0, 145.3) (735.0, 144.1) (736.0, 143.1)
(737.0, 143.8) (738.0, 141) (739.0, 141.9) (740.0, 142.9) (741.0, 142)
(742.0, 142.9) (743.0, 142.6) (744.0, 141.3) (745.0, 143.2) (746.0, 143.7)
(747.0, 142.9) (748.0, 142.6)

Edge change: -195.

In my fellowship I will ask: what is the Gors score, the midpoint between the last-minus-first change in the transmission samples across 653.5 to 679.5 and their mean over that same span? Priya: 82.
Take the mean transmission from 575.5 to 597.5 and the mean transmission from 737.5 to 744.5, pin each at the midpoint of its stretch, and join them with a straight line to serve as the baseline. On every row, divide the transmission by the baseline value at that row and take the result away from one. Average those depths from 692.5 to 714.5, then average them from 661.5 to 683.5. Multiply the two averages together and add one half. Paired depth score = 0.501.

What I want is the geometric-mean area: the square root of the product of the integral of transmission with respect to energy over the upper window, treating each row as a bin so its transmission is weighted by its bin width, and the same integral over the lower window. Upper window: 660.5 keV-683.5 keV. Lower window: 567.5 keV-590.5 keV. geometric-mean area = 3210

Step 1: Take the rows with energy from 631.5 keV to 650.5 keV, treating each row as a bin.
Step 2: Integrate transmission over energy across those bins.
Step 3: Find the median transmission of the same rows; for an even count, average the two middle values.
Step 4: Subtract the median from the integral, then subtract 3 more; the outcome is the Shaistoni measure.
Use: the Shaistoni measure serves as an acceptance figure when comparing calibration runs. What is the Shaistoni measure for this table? 1656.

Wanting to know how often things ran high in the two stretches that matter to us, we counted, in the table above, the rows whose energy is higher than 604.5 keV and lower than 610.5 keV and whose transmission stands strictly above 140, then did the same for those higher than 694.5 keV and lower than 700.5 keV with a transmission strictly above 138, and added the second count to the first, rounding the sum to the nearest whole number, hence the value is 9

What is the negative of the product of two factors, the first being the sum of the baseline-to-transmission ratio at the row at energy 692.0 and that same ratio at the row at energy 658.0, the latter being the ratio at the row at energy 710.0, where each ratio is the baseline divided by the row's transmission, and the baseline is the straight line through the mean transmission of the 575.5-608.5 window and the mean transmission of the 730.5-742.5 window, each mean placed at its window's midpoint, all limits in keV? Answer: -1.66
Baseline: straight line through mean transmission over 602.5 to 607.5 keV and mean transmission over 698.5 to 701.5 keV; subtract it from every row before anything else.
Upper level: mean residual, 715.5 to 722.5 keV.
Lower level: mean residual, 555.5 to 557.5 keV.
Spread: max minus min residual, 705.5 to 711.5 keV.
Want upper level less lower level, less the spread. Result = -73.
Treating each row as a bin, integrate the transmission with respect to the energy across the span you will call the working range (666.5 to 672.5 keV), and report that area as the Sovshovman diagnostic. 839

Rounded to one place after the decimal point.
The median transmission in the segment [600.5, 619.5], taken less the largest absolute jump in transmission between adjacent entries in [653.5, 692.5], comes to 134.1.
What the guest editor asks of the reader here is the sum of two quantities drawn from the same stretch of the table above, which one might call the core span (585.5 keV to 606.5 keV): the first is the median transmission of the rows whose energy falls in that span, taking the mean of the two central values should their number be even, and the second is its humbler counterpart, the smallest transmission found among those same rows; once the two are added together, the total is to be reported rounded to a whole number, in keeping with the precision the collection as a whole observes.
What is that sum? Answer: 279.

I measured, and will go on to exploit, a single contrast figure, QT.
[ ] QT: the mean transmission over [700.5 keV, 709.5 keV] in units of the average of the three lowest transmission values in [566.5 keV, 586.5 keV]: 1.31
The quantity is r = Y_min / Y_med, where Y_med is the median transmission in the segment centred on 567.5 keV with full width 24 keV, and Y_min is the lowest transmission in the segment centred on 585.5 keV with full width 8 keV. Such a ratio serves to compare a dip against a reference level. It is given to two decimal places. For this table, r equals 0.99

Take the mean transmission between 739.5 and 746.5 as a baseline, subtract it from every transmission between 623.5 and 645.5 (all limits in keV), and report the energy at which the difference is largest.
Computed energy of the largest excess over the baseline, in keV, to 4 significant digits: 624.0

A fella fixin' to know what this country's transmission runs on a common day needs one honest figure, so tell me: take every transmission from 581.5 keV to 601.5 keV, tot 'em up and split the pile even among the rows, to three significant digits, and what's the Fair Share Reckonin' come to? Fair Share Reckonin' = 140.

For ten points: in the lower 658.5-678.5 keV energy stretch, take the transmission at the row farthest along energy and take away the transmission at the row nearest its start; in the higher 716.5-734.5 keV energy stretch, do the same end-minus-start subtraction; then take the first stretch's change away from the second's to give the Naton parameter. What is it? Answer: -20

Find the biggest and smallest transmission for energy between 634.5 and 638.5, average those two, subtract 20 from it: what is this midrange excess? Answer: 69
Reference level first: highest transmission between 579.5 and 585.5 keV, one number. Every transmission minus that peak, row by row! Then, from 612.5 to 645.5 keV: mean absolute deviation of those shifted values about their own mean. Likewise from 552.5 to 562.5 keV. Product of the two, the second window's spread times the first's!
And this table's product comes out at 11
